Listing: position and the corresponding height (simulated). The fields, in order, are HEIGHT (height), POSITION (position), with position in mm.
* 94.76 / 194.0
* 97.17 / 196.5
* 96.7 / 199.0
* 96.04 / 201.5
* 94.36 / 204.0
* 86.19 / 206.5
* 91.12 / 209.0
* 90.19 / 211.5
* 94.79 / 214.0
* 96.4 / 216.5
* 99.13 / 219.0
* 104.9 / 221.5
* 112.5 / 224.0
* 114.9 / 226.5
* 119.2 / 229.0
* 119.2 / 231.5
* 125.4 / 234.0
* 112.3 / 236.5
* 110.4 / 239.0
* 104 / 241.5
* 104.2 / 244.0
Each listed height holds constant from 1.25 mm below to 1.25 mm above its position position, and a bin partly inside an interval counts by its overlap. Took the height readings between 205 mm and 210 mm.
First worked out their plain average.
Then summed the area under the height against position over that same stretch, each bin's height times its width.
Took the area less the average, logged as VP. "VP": 355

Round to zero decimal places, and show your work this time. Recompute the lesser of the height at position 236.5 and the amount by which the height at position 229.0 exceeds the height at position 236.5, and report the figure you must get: 7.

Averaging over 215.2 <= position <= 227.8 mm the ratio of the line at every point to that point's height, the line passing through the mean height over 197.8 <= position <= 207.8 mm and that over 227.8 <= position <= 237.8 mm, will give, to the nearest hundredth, 1.04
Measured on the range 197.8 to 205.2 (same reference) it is 0.96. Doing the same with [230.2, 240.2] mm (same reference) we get 1.04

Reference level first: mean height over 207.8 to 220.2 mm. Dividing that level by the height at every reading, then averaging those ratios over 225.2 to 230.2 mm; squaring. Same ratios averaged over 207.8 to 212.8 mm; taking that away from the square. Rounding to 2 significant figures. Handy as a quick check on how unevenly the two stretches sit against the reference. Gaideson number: -0.39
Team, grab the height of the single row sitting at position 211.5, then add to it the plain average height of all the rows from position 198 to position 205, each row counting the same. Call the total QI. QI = 186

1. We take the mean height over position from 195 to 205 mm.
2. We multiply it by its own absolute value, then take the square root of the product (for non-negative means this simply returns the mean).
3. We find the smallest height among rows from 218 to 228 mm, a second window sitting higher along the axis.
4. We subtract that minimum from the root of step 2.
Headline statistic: -3.1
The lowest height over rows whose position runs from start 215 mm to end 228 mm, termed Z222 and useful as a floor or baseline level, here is 96.4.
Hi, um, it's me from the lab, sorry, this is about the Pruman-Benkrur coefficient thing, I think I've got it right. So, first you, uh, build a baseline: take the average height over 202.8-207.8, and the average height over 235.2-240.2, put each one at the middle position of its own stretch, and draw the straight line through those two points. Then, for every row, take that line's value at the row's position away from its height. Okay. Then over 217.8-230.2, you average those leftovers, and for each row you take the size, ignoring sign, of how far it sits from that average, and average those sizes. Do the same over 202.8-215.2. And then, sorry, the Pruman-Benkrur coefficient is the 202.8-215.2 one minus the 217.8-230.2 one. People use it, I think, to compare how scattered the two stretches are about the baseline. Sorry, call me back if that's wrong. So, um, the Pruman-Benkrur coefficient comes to -1.9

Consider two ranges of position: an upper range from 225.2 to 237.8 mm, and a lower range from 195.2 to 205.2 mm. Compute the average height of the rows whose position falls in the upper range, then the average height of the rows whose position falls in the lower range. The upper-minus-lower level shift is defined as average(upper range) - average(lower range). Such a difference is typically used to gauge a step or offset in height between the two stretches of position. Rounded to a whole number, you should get 22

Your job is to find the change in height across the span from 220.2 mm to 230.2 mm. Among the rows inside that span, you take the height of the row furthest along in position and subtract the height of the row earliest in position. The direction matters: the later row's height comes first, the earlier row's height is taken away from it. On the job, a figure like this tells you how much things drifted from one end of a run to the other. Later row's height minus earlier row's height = 14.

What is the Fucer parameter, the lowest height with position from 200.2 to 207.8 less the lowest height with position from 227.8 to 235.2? -33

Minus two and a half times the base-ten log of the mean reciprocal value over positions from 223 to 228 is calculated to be 5.14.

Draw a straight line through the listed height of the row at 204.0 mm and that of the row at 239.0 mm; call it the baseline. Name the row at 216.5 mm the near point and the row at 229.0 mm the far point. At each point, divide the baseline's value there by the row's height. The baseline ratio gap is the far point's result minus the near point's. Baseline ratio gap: -0.15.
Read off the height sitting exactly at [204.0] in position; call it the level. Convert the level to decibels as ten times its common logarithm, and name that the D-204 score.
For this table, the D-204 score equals 19.75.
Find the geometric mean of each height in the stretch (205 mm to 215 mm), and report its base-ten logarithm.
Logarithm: 1.96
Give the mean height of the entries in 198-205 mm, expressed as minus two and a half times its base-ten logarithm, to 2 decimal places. -4.95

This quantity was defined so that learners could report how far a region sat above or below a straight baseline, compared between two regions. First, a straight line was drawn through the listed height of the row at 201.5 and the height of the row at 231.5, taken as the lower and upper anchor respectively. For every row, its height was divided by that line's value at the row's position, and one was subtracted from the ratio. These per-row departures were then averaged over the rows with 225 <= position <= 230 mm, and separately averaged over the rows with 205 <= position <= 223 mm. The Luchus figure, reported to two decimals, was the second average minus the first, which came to -0.11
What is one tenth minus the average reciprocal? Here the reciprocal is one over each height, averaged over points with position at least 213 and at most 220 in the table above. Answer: 0.0897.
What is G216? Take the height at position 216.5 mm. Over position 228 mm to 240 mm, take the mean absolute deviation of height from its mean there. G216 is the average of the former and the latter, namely 50.6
